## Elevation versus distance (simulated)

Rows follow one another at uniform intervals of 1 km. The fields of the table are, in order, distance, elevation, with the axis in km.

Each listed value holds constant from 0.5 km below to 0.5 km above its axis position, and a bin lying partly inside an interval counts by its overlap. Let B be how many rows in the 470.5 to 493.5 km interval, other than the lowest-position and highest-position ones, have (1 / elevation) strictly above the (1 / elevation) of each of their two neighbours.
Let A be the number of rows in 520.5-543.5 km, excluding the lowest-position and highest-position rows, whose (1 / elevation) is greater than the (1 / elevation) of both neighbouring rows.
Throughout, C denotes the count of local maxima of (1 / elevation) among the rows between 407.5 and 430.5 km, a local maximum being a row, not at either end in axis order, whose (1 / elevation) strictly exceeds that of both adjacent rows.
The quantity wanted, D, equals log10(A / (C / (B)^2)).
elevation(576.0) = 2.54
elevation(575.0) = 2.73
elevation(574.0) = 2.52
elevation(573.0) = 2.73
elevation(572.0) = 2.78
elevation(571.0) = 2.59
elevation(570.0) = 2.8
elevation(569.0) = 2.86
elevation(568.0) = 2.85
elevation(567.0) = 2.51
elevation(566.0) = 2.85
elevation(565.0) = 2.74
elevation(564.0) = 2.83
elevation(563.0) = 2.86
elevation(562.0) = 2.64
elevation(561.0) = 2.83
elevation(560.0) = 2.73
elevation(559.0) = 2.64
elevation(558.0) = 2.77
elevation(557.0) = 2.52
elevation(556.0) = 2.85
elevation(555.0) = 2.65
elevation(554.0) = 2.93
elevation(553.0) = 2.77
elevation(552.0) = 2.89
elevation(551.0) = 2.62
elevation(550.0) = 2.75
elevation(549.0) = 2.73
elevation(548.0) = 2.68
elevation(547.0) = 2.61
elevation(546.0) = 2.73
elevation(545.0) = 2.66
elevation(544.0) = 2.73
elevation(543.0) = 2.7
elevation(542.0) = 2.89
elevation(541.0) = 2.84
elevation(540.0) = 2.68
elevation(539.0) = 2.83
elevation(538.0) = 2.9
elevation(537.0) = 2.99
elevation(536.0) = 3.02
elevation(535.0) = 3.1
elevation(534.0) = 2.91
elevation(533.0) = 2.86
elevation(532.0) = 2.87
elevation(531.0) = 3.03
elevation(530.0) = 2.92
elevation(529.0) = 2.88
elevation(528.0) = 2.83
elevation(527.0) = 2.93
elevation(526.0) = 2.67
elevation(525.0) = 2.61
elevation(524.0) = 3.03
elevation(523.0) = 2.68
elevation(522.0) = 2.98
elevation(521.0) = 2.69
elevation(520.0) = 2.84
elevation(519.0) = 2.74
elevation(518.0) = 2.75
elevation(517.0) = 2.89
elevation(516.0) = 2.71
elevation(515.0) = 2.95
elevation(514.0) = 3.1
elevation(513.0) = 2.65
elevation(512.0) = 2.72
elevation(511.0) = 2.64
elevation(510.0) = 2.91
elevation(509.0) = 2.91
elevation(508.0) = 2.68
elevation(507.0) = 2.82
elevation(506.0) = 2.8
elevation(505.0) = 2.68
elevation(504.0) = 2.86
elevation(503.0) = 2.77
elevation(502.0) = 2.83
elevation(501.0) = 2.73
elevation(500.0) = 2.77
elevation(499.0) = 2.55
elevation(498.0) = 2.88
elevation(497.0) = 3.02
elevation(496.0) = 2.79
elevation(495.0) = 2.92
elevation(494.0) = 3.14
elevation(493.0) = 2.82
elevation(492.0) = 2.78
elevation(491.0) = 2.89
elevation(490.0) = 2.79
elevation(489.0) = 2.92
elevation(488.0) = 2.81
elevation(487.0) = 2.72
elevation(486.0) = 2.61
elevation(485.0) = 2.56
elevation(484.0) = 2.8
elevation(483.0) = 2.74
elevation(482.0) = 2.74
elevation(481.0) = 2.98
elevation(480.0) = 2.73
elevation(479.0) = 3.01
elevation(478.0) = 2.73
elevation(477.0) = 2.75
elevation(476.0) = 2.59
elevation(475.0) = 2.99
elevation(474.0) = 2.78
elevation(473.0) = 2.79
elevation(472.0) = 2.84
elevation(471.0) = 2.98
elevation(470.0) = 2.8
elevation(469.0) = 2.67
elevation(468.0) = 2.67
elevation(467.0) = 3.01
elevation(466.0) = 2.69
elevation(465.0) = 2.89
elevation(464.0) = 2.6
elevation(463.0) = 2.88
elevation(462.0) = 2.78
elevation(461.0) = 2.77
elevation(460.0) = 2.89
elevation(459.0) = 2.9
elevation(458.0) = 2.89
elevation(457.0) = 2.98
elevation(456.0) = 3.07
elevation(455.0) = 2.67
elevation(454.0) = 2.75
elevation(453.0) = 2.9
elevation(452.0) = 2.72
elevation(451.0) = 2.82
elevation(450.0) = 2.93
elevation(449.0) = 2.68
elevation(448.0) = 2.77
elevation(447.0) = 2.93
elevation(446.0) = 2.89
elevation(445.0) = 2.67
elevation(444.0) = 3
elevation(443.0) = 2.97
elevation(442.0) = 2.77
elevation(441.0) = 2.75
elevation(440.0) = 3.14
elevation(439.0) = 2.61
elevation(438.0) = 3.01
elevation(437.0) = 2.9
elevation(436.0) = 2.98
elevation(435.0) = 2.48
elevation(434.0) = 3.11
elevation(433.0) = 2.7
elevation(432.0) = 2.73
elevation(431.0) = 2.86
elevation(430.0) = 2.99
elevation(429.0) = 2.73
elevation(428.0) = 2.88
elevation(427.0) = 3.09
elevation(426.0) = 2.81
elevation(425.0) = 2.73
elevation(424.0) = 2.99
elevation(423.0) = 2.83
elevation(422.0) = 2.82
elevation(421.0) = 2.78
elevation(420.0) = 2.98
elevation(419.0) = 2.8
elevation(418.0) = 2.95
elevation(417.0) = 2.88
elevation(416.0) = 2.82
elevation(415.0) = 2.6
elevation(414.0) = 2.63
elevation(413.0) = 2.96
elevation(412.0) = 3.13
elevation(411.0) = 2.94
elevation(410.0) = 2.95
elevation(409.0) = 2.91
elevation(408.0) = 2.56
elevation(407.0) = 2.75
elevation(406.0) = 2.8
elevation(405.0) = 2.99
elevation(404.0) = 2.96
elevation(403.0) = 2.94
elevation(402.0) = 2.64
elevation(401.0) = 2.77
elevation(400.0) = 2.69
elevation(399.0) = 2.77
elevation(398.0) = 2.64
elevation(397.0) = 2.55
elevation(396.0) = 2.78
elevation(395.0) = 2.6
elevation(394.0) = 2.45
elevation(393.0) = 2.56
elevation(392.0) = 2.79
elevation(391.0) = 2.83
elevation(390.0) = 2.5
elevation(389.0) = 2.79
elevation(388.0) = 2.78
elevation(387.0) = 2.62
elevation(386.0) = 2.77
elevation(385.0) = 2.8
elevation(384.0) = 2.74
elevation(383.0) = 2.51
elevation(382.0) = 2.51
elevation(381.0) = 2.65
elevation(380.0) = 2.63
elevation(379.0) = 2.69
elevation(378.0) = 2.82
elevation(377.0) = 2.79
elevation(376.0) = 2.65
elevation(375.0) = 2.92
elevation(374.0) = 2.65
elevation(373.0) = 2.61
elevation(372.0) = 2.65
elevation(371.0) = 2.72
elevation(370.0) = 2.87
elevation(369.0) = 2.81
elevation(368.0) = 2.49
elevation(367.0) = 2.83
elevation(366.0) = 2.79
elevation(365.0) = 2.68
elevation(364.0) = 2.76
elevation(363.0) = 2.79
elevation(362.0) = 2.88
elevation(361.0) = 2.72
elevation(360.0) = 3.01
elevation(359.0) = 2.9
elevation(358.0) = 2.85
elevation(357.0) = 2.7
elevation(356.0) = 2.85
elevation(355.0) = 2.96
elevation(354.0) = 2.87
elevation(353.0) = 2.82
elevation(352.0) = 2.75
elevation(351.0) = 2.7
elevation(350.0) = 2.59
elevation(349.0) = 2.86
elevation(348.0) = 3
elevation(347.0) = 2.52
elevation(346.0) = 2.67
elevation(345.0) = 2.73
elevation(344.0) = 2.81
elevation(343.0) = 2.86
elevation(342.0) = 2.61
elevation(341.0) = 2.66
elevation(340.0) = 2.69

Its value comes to 1.61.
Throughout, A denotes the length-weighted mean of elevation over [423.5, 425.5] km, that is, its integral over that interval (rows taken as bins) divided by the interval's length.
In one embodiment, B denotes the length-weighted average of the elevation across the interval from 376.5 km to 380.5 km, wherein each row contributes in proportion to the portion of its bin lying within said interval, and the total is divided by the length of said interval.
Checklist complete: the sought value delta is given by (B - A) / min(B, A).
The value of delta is -0.047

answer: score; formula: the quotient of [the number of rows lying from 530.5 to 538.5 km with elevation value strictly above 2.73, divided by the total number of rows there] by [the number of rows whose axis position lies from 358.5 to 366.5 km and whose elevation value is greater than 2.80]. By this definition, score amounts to 0.333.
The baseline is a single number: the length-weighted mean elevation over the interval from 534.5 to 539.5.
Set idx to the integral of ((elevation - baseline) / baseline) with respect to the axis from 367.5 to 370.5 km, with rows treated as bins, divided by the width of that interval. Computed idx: -0.082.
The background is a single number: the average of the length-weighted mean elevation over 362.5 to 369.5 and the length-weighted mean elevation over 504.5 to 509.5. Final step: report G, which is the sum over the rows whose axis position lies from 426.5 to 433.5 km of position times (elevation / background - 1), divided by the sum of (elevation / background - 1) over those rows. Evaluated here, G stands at 428.0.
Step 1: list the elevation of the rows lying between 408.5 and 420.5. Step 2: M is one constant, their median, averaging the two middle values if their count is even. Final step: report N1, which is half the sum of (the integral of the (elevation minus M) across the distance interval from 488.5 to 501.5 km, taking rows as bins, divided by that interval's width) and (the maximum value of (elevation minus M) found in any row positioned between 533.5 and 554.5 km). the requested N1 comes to 0.05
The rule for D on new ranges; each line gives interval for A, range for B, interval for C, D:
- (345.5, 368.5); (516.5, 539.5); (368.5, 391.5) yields 1.56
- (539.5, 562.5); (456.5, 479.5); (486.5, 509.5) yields 1.69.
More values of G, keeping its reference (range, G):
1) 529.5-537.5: 533.9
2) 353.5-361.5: 357.2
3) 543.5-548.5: 546.4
